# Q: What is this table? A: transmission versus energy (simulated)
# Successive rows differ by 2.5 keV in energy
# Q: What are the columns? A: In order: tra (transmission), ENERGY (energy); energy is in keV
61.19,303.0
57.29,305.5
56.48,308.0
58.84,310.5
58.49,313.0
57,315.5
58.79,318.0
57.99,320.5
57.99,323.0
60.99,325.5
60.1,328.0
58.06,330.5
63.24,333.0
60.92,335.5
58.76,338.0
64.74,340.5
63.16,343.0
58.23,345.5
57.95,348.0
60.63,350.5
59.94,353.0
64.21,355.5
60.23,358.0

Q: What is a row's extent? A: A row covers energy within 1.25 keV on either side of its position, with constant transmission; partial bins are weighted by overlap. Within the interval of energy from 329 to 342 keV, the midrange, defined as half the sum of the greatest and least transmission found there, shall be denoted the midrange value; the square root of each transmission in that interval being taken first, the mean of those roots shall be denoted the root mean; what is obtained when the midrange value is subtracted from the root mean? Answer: -53.6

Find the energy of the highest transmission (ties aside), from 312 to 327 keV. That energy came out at 325.5 keV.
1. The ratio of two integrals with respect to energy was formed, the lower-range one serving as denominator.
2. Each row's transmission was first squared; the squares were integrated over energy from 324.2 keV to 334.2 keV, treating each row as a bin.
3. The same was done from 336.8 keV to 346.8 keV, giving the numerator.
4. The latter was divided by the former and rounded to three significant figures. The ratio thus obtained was 1.02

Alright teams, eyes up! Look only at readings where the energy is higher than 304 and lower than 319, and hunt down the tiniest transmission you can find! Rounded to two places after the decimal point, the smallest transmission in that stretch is 56.48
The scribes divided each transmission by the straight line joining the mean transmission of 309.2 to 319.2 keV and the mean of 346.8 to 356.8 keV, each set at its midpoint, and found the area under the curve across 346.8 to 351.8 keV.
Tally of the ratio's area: 4.90 keV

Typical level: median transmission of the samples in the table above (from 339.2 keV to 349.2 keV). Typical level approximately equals 60.7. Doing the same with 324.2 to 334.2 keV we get 60.5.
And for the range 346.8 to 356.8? 60.3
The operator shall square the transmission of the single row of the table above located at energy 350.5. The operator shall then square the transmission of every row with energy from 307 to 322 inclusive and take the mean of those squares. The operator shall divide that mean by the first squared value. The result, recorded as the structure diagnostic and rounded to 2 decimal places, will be 0.91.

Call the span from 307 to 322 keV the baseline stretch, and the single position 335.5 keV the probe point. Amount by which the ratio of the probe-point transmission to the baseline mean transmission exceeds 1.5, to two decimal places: -0.45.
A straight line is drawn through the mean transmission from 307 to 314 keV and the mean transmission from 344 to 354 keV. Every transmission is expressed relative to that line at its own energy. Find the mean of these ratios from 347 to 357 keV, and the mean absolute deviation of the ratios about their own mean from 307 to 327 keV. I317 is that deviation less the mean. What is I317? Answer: -1.01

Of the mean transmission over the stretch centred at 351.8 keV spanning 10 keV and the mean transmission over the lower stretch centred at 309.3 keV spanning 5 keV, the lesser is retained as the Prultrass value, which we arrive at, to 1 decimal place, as 57.7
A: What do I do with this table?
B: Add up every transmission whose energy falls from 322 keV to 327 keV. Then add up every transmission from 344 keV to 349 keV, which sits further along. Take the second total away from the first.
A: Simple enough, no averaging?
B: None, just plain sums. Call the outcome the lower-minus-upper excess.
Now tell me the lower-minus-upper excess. 3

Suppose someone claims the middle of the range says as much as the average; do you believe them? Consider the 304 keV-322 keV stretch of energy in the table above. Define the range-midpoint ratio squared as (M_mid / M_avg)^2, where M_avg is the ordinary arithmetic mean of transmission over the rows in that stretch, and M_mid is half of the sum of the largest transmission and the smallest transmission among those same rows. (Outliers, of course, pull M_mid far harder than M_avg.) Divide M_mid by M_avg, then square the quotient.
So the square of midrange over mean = 0.99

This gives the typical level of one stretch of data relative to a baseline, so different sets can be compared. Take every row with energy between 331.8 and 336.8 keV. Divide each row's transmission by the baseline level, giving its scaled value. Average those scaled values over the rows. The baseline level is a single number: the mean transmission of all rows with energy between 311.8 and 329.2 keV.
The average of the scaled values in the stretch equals 1.06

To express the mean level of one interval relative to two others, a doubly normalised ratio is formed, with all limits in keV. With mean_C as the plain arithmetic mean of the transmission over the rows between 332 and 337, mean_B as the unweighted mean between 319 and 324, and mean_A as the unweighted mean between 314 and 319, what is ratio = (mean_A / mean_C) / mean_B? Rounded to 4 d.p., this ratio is 0.0161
